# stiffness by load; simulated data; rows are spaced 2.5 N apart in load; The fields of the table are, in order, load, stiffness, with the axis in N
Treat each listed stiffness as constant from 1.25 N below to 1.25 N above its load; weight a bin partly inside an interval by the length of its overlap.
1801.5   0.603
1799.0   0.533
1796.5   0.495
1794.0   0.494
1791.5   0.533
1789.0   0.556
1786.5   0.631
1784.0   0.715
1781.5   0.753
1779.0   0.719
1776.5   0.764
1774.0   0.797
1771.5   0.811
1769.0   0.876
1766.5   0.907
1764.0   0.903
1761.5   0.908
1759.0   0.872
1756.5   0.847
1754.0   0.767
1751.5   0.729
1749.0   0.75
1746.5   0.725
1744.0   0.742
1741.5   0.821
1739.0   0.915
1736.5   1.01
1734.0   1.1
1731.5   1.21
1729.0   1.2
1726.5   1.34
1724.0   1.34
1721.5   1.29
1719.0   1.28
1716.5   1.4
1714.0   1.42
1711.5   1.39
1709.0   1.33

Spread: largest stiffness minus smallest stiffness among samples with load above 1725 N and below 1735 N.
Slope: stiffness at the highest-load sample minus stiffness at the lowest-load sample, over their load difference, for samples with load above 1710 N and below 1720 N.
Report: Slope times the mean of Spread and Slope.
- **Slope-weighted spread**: -0.0017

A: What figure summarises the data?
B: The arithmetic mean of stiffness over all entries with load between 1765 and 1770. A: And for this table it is 0.89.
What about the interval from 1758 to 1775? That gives 0.87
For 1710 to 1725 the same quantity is 1.35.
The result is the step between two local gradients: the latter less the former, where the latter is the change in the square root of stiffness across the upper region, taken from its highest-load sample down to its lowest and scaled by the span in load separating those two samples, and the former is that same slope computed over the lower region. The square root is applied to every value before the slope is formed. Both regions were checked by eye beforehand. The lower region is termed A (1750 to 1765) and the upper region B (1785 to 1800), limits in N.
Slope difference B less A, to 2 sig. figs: -0.013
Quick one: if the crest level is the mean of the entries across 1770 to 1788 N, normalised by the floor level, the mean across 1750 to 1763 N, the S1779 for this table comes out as 0.90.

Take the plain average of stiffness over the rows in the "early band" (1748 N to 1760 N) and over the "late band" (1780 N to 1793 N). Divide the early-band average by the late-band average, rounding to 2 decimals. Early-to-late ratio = 1.24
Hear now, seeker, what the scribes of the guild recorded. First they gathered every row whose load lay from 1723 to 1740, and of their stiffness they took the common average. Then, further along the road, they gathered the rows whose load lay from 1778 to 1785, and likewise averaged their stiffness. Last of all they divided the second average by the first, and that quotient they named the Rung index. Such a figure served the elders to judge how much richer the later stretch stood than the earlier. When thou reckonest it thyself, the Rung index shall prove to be 0.629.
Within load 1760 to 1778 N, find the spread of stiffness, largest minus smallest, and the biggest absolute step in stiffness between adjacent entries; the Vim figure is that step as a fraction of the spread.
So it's 0.45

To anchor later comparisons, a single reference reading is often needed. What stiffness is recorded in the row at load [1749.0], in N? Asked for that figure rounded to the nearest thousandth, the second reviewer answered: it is 0.750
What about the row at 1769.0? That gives 0.876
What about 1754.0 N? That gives 0.767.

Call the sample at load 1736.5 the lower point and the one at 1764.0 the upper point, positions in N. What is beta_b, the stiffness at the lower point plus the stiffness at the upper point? 1.91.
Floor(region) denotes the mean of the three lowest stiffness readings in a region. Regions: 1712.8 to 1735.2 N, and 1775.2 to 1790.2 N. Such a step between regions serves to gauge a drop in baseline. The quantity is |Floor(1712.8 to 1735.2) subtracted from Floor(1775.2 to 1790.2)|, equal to 0.54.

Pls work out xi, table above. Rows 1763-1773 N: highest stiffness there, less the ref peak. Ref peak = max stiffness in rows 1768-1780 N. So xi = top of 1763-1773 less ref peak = 0.0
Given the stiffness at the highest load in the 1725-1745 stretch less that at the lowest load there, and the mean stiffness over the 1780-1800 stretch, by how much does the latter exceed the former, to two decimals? 1.19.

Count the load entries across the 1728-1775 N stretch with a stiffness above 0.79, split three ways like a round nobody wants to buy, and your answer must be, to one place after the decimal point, 4.7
